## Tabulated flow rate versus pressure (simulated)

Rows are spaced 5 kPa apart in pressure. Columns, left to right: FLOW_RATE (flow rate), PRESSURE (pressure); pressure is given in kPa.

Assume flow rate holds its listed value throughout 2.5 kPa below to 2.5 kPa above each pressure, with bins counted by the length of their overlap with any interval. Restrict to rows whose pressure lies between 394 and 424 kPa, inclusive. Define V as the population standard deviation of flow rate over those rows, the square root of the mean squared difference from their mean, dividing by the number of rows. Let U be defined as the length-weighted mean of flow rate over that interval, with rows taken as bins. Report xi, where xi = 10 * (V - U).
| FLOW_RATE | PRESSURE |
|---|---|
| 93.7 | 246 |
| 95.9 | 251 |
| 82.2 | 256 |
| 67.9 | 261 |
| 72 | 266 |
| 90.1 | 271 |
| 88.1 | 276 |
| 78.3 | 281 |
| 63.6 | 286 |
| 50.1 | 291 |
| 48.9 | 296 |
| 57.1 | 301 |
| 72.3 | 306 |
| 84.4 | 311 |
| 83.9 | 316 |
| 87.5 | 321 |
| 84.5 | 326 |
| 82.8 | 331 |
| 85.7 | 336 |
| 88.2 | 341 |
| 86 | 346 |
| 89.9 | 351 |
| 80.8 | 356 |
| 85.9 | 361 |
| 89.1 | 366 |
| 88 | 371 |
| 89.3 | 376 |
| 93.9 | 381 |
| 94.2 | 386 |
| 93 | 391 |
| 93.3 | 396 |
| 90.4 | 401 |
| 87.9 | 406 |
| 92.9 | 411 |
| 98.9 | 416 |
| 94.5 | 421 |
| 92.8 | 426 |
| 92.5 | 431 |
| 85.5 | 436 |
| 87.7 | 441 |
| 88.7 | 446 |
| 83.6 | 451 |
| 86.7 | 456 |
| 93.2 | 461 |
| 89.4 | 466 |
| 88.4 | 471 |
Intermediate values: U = 93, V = 3.4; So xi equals -896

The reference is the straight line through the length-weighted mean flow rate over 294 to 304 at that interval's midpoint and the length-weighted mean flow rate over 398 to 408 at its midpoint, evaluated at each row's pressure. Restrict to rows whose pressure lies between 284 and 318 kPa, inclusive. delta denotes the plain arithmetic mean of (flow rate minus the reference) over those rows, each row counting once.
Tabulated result 11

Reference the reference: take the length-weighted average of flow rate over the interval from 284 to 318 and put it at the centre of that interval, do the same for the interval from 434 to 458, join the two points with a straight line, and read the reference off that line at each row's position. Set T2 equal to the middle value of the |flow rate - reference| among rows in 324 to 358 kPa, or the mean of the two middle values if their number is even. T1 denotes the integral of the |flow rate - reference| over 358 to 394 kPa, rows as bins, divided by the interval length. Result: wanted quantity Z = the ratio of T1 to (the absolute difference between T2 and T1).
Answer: 13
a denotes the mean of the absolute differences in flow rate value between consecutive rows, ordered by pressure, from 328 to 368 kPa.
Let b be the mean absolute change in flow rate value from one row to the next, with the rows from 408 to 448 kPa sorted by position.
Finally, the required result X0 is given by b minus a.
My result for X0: -1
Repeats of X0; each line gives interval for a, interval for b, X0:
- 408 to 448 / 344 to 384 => 1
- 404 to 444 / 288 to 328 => 2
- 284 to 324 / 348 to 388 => -4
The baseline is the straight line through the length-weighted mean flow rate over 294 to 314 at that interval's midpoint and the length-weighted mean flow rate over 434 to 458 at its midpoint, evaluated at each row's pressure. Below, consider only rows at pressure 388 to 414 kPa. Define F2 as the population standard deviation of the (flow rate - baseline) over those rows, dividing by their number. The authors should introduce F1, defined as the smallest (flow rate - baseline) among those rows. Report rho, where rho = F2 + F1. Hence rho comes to 9.7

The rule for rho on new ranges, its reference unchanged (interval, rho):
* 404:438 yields 5.0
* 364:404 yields 12.2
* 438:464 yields -0.7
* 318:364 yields 10.2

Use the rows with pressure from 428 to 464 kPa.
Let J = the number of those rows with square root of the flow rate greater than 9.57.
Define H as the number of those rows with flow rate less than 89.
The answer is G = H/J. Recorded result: 2.5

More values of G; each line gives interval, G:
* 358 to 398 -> 0.5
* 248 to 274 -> 3.0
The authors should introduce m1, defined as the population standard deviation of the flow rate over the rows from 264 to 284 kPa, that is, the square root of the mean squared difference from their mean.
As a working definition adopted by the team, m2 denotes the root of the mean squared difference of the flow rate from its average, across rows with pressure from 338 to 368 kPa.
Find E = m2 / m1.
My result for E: 0.4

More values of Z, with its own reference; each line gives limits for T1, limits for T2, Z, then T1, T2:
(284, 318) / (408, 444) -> 6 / 11.3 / 9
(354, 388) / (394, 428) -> 8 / 13.2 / 11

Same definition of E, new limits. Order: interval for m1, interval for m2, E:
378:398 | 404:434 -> 6.8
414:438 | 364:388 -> 0.6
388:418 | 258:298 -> 4.3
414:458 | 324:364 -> 0.6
